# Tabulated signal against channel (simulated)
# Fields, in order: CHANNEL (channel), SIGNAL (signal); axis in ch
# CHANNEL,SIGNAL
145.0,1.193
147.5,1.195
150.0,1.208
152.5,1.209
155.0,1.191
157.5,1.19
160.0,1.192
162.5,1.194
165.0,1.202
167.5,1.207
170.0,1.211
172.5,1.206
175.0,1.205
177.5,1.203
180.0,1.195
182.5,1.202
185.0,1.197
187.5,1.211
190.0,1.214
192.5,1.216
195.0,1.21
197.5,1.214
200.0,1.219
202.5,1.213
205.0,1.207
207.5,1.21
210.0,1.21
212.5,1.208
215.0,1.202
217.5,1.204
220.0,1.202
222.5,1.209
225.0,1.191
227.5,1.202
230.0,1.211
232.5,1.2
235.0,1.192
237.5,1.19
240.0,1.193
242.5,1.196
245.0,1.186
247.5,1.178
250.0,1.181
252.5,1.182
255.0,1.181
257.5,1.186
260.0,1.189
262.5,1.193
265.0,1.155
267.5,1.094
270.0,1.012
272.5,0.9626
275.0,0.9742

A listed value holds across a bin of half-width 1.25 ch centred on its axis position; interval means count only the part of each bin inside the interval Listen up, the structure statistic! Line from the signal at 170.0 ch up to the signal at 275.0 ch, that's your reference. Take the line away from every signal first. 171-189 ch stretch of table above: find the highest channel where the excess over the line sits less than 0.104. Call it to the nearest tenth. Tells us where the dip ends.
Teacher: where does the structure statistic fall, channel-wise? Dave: 187.5 ch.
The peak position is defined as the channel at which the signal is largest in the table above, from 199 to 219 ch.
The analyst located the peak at 200.0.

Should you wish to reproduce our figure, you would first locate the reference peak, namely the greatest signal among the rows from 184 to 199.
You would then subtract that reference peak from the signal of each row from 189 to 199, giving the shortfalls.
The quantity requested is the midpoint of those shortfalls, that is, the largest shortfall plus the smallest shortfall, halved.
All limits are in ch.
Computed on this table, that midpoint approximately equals -0.003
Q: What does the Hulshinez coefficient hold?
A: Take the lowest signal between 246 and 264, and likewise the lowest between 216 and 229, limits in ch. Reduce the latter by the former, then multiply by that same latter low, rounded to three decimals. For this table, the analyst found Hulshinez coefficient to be 0.015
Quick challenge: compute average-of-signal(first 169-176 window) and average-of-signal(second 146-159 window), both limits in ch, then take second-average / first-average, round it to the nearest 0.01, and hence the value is 0.99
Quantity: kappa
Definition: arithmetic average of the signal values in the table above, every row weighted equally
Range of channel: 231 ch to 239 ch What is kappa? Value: 1.19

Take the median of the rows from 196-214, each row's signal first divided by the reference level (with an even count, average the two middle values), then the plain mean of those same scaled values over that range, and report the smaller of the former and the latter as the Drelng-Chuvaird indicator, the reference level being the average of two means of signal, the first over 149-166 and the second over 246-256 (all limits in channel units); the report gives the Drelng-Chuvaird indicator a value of 1.02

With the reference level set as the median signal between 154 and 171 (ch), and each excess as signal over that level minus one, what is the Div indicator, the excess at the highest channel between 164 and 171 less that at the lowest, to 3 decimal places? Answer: 0.008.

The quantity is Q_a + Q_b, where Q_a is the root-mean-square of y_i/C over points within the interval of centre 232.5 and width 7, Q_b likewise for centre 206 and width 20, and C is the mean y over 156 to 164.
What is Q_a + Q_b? 2.023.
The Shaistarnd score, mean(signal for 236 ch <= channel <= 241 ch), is 1.19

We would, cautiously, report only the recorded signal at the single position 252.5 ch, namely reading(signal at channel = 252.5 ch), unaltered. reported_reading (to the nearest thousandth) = 1.182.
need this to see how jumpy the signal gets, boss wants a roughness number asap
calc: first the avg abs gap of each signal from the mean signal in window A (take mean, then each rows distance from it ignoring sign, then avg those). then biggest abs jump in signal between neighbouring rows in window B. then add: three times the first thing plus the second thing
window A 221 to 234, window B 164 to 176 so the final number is 0.023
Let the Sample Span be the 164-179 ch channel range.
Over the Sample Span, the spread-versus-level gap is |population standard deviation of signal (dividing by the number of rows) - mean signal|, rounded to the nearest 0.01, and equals 1.20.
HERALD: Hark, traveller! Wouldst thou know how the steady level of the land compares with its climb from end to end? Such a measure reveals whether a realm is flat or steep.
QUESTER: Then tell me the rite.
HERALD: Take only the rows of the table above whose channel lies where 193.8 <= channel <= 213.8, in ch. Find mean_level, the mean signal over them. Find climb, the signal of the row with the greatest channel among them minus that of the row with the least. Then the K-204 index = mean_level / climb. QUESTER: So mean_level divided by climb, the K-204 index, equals -606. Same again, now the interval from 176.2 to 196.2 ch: 172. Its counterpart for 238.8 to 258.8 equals -169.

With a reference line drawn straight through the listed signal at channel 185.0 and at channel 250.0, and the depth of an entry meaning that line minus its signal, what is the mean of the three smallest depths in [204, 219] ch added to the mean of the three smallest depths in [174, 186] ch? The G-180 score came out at -0.023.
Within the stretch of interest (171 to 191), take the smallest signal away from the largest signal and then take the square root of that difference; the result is 0.14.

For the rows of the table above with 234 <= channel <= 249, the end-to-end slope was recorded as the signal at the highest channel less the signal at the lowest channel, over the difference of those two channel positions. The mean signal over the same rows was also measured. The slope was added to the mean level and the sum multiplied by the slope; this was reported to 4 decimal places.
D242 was -0.0013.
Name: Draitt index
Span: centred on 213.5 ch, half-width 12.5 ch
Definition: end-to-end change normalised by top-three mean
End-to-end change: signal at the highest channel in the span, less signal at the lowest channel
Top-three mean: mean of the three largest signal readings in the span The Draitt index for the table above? -0.018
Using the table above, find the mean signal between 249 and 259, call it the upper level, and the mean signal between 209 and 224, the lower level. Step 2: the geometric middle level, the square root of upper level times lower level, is 1.19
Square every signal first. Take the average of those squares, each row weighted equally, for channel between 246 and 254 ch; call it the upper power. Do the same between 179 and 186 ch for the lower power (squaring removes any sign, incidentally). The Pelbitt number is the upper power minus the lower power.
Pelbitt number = -0.042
